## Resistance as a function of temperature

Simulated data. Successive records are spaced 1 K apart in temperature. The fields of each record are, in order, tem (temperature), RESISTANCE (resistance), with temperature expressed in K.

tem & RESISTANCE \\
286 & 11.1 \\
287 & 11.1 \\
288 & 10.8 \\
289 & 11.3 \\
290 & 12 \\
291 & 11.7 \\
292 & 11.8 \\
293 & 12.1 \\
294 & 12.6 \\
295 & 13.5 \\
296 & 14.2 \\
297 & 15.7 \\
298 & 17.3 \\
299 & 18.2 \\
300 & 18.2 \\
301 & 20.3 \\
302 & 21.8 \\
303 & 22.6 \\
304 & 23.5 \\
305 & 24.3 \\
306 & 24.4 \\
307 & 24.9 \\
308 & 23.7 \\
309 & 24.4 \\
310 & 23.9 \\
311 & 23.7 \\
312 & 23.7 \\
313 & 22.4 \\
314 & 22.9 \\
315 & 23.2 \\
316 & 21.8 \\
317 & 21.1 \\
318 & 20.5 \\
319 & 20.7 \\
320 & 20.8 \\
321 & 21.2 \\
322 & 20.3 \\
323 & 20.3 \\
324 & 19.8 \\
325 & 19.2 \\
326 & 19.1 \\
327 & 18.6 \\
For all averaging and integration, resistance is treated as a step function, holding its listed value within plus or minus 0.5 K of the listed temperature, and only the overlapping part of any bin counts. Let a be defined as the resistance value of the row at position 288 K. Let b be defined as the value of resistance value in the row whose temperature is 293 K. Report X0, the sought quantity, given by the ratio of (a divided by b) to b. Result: 0.07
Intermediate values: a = 10.8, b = 12.1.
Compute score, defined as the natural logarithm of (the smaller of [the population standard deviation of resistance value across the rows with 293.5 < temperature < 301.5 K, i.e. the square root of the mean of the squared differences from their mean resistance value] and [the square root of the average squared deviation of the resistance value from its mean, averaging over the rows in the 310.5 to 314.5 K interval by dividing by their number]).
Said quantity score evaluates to -0.59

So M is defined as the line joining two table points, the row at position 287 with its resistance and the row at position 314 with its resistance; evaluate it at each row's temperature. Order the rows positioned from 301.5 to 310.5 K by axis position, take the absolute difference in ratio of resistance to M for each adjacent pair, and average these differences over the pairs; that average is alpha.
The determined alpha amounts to 0.027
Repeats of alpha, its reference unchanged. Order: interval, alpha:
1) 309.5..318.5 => 0.038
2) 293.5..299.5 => 0.045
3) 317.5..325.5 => 0.020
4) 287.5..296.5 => 0.022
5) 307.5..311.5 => 0.030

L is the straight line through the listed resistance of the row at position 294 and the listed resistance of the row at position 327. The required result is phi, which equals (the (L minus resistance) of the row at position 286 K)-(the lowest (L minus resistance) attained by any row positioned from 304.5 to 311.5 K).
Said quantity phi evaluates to 10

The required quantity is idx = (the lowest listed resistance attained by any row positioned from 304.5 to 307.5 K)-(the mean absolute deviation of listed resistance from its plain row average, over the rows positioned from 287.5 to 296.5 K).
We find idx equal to 23.5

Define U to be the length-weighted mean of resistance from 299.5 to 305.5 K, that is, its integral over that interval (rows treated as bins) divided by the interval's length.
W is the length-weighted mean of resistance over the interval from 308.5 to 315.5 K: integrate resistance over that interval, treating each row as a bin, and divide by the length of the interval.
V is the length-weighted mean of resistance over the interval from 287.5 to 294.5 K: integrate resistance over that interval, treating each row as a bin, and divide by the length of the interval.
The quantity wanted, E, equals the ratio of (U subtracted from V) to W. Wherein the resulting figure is -0.4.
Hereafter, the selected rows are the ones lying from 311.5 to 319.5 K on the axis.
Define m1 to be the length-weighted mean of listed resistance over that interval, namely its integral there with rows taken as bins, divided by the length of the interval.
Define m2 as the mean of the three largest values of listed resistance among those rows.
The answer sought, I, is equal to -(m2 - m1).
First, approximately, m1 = 22.0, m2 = 23.3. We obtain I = -1.2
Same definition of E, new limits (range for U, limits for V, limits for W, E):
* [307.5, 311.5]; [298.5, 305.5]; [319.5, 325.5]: -0.1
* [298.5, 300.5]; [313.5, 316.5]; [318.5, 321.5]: 0.2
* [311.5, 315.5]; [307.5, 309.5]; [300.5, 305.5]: 0.0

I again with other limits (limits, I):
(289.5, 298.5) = -2.3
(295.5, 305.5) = -3.9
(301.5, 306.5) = -0.7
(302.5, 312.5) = -0.7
